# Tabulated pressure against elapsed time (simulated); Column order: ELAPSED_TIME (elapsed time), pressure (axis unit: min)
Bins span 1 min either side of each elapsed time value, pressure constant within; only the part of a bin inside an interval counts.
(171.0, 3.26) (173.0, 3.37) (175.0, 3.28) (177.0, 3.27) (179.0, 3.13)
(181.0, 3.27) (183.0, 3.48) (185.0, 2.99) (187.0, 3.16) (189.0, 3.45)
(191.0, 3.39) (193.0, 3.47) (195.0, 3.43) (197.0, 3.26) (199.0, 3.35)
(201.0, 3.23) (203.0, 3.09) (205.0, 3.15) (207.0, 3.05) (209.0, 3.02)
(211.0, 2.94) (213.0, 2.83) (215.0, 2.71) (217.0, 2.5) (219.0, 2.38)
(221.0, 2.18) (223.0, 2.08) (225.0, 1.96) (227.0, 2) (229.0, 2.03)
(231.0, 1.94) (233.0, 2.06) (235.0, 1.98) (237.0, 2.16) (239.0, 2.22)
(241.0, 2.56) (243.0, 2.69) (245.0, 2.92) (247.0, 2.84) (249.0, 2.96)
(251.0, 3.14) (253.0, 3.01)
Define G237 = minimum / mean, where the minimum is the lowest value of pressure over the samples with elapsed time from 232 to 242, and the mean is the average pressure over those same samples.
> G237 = 0.90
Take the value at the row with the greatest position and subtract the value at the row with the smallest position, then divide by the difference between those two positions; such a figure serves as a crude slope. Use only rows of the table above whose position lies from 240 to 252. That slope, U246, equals 0.058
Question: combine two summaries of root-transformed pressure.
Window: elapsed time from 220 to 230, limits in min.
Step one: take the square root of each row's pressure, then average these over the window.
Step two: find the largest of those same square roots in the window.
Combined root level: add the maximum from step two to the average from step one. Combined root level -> 2.9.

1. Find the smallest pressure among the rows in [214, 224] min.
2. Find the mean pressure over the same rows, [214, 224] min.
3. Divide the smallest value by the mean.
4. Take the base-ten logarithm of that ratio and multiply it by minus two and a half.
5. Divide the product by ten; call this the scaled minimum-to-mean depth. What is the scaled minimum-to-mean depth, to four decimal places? 0.0142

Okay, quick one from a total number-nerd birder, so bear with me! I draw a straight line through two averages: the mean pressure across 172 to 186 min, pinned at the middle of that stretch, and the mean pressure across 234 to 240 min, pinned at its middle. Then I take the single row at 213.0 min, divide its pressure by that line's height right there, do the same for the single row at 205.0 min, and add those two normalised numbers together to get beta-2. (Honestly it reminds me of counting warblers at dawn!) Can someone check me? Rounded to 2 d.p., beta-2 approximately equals 2.24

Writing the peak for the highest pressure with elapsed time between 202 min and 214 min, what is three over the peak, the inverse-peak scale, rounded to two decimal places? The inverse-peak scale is 0.95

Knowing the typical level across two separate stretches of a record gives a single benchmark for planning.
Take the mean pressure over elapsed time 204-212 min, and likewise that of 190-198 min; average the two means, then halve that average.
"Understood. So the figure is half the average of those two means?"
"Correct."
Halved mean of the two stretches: 1.61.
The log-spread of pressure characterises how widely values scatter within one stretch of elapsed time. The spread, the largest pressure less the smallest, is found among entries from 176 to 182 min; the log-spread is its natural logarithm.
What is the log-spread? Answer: -2.0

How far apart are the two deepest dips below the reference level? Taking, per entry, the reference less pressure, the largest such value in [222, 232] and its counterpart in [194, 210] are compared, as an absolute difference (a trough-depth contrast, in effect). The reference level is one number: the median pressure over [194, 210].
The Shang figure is 1.1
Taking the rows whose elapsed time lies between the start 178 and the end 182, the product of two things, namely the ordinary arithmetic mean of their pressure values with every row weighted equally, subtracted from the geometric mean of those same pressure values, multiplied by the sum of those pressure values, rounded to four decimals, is -0.0049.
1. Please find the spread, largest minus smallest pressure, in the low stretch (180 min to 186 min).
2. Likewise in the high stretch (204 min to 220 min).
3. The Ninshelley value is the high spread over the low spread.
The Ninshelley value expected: 1.6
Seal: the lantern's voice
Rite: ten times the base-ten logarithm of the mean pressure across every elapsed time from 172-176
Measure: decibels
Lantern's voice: 5.2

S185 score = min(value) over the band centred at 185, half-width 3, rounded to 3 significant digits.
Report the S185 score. 2.99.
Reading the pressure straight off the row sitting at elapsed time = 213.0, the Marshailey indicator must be 2.83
